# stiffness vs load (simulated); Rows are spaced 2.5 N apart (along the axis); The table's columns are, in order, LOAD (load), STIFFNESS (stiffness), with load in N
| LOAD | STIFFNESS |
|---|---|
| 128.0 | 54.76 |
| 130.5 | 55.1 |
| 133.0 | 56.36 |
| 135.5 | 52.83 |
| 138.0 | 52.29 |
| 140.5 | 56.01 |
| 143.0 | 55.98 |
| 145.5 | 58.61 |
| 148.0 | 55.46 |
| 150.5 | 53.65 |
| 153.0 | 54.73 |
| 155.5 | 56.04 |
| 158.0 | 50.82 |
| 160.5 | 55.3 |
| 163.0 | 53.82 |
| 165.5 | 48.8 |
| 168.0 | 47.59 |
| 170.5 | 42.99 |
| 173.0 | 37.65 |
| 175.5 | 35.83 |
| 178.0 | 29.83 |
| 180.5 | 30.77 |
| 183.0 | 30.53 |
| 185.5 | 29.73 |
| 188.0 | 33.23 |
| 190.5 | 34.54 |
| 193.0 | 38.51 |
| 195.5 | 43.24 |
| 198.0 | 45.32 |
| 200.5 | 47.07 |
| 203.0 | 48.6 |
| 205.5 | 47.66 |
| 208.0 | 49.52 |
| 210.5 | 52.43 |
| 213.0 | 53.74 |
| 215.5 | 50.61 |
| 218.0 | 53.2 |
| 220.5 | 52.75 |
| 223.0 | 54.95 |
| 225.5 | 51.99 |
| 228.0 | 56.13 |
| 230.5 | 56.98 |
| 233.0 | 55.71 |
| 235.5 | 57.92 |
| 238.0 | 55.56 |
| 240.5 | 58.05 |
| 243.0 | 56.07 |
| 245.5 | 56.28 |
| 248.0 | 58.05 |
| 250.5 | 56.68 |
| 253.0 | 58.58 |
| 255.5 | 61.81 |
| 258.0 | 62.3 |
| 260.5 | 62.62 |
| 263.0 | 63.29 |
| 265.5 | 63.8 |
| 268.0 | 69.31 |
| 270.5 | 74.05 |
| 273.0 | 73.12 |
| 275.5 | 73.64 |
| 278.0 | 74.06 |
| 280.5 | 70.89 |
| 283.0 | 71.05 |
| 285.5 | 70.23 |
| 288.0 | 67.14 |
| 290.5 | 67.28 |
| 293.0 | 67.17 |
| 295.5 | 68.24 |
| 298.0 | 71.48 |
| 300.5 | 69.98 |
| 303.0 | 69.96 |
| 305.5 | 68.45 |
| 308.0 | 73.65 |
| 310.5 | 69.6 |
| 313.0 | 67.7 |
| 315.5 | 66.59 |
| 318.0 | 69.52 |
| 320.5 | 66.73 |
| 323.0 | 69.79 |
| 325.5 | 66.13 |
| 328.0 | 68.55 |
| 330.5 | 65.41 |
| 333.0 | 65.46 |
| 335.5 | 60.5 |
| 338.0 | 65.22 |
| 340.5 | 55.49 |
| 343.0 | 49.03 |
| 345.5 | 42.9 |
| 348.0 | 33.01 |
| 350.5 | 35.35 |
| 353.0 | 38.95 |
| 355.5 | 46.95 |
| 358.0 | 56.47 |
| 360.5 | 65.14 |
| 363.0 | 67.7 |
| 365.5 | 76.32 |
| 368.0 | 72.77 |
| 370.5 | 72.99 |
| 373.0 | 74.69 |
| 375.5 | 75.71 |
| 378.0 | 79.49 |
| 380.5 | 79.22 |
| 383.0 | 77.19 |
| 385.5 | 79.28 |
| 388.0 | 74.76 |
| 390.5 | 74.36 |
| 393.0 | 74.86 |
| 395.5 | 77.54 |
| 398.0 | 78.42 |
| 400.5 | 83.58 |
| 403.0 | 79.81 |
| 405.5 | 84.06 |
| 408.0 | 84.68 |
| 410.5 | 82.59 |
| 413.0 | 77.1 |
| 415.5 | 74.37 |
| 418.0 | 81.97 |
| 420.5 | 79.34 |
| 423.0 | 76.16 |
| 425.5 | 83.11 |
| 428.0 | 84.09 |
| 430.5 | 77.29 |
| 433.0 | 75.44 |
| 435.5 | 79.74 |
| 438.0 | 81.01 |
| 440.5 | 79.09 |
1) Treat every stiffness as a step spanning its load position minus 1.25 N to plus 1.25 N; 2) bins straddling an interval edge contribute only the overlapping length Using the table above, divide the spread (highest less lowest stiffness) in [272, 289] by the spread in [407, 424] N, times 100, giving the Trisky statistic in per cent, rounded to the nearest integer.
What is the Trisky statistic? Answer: 67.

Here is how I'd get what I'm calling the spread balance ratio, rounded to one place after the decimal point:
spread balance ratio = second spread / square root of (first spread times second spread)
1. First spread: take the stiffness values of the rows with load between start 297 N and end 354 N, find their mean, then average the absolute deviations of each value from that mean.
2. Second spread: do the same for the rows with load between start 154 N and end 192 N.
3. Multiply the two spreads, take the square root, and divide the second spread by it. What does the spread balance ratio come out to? 1.0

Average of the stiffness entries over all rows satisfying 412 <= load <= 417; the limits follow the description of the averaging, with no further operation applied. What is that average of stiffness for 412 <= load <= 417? 76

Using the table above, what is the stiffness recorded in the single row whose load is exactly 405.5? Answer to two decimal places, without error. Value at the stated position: 84.06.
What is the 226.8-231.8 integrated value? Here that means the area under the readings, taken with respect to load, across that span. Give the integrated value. 283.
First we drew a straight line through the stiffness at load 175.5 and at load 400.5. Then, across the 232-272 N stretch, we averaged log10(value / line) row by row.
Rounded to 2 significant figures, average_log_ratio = 0.066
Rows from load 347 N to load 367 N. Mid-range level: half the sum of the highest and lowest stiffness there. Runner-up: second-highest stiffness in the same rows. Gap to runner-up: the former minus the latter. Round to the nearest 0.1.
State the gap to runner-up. -13.0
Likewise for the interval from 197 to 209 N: -1.2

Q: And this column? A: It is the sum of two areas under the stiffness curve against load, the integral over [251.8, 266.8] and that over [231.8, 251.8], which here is 2067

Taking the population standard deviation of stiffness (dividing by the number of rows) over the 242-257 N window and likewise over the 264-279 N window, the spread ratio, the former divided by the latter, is 0.53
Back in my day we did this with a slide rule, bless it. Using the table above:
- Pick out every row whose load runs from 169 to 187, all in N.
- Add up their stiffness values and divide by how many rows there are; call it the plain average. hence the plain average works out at 34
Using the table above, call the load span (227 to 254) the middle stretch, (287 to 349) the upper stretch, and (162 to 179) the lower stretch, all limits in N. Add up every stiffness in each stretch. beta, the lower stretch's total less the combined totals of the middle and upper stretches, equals -1934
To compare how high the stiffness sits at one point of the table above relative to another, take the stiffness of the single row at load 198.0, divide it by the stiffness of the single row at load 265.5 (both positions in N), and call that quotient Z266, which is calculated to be 0.71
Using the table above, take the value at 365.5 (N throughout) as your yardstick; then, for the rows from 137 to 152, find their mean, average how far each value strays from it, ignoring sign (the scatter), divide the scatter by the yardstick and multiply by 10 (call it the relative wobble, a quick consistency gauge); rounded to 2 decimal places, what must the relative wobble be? 0.21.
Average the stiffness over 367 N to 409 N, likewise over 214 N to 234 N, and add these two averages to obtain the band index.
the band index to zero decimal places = 132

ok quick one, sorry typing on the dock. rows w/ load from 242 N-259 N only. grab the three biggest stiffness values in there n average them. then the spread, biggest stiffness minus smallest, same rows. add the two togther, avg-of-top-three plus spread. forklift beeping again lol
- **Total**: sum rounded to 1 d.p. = 67.1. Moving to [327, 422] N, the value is 135.8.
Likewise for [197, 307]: 102.7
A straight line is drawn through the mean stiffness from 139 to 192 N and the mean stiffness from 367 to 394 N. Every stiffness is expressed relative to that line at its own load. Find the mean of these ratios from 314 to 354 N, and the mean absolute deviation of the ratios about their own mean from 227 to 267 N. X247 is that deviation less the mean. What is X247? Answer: -0.81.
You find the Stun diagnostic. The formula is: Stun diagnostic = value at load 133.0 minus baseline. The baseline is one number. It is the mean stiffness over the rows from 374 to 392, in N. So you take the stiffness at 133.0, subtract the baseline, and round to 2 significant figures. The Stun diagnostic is -21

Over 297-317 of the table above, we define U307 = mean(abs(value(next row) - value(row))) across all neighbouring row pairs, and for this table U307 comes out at 2.2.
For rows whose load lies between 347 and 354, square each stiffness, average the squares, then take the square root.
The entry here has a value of 36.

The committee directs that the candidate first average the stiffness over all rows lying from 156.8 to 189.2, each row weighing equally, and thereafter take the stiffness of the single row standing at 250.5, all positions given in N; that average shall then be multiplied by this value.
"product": 2297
